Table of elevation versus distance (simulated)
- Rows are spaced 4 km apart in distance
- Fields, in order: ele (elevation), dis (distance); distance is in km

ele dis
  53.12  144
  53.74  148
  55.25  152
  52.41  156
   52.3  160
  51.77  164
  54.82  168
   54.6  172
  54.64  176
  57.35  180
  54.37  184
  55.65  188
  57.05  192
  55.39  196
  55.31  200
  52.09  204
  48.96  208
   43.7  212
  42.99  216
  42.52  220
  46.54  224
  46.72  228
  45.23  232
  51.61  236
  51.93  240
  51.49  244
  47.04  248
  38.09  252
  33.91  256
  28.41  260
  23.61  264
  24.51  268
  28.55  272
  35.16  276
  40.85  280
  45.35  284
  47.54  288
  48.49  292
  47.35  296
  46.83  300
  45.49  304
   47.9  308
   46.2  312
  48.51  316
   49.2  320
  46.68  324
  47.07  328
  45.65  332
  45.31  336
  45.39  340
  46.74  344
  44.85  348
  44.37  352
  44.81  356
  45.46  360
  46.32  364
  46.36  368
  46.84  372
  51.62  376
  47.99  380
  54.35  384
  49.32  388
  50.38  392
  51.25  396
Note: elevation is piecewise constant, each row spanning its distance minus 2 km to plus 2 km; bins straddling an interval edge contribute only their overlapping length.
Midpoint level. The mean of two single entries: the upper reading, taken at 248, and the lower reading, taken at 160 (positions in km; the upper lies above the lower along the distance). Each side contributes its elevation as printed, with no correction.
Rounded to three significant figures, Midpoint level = 49.7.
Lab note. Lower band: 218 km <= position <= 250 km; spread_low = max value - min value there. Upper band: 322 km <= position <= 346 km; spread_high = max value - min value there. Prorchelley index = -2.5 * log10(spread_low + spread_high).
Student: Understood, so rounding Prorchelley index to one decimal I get -2.6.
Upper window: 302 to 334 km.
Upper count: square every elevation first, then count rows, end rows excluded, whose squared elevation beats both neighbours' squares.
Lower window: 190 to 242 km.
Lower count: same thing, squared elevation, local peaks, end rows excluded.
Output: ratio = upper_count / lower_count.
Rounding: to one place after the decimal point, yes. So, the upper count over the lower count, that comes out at 3.0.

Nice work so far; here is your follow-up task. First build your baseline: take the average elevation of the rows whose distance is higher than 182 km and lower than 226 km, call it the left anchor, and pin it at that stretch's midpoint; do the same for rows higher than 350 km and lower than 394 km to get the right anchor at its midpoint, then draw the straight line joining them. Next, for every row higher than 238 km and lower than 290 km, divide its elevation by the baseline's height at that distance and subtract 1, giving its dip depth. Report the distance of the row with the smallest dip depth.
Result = 264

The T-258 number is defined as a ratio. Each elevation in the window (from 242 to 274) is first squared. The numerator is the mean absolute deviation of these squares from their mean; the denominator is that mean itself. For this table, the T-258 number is 0.48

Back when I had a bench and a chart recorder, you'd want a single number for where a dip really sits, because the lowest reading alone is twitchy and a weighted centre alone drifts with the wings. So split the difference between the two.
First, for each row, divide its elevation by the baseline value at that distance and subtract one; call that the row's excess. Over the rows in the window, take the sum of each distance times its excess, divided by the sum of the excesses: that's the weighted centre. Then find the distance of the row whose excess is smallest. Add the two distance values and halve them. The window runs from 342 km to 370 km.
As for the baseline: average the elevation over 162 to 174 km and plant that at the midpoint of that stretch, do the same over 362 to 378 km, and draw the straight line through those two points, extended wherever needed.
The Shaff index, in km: 353.3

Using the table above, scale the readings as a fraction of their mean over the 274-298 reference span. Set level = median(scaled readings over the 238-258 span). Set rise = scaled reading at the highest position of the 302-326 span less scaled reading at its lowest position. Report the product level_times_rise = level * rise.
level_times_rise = 0.029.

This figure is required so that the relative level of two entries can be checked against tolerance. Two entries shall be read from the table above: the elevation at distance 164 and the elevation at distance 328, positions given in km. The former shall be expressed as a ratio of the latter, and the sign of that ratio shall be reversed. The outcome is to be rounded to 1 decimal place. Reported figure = -1.1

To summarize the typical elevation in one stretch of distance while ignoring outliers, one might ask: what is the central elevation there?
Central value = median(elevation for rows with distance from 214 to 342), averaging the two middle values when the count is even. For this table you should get 45.9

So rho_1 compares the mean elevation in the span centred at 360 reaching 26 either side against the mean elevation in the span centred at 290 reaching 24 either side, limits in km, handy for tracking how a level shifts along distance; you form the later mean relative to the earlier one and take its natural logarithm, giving 0.11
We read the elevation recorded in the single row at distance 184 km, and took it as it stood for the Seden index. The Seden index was 54.37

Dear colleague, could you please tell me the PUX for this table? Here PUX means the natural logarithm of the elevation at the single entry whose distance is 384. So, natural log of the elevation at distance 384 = 4.00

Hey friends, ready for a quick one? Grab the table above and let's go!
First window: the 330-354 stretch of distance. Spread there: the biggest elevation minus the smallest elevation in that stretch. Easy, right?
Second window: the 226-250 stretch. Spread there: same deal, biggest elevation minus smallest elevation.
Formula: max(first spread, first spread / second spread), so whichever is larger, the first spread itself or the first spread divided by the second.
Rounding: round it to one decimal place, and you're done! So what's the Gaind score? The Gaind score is 2.4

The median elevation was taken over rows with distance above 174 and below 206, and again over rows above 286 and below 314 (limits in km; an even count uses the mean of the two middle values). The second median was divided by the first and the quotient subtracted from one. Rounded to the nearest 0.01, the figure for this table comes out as 0.14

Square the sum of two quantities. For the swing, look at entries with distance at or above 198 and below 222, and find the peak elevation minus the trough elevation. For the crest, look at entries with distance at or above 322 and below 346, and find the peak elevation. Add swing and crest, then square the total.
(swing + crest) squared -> 3583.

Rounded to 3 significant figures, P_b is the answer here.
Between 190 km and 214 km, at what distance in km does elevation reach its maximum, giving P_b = 192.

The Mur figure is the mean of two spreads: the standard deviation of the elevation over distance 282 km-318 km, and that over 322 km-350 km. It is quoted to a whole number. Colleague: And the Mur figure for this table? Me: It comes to 1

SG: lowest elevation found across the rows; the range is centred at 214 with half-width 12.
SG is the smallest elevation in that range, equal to 42.52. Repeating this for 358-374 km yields 45.46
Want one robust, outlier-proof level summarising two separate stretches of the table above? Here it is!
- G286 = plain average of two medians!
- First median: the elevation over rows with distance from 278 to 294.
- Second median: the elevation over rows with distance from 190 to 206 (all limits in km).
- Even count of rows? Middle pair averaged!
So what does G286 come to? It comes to 51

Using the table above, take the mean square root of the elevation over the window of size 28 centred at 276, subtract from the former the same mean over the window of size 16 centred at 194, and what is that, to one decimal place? -1.6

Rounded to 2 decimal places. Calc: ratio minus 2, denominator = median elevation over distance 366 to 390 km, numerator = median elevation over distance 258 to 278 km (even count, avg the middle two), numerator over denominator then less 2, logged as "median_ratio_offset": -1.42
